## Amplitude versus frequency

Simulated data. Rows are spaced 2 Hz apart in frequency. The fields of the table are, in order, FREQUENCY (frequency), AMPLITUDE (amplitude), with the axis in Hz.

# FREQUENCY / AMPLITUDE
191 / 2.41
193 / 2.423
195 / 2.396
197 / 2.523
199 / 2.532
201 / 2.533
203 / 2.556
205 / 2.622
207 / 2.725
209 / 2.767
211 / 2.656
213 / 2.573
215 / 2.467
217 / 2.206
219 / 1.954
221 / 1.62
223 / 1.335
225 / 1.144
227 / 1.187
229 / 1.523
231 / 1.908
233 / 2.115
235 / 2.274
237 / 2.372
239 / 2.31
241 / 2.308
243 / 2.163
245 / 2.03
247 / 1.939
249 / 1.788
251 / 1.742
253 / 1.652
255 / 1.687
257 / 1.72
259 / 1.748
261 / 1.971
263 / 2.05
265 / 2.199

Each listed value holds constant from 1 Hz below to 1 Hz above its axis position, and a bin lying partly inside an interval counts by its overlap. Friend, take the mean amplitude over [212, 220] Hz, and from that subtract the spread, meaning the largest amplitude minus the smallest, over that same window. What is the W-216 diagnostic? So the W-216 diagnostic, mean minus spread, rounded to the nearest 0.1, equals 1.7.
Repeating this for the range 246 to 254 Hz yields 1.5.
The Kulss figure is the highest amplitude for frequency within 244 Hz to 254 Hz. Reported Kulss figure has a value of 2.03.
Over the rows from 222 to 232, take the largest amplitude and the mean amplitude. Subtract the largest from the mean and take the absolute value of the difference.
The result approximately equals 0.49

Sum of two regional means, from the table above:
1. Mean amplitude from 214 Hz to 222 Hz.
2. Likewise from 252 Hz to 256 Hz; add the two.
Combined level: 3.73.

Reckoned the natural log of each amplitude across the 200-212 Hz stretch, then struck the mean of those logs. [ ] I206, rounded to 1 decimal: 1.0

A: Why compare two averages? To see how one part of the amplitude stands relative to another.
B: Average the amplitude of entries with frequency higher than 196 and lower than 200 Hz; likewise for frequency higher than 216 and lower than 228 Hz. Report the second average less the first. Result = -1.0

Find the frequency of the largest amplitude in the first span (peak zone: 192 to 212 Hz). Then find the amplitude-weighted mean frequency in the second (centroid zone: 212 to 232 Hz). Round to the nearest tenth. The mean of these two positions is 214.9 Hz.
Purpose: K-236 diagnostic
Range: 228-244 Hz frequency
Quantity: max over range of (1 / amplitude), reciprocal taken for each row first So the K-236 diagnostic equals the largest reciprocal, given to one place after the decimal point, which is 0.7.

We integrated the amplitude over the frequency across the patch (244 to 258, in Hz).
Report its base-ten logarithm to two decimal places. 1.40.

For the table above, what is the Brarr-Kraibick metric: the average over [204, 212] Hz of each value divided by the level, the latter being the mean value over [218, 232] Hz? 1.77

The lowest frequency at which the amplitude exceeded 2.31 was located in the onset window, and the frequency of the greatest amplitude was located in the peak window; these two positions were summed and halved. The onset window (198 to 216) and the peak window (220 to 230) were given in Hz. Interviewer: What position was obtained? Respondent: 210 Hz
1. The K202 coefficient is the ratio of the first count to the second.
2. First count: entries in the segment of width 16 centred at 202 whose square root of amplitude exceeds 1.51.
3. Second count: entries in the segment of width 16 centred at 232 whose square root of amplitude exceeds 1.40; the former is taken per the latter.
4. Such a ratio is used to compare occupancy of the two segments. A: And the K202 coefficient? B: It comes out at 2.0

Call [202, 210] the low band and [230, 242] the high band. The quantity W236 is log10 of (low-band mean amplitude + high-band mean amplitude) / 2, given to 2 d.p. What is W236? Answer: 0.39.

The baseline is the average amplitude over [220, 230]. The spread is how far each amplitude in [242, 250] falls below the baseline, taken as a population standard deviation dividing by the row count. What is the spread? 0.14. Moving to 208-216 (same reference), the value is 0.11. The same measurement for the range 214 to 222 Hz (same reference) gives 0.31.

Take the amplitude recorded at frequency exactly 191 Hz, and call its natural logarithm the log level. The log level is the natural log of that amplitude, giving 0.88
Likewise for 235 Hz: 0.82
